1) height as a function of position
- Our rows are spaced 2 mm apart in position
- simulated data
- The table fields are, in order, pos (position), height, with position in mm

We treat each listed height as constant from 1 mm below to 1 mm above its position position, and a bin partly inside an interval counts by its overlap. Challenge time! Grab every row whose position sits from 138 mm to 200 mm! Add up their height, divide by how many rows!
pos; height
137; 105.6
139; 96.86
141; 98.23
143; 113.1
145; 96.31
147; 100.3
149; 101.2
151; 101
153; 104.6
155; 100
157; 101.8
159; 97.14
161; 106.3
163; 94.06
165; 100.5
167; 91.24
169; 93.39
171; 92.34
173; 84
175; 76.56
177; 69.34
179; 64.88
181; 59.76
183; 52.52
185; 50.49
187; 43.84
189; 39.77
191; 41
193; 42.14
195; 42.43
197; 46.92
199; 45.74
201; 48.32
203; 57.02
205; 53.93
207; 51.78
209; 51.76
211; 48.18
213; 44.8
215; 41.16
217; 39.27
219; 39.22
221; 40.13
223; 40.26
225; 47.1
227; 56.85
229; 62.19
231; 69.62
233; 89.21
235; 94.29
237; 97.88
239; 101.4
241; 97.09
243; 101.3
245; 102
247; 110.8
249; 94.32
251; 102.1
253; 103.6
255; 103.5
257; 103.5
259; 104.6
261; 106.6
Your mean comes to 79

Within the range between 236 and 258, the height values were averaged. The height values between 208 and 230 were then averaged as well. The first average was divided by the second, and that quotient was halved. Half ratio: 1.09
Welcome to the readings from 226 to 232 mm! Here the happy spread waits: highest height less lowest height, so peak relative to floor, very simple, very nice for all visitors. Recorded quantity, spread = 12.8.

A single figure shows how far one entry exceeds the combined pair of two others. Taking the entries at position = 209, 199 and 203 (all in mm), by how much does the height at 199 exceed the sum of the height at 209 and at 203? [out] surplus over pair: -63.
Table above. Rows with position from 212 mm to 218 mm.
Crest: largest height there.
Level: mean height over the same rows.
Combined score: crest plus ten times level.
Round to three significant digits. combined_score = 462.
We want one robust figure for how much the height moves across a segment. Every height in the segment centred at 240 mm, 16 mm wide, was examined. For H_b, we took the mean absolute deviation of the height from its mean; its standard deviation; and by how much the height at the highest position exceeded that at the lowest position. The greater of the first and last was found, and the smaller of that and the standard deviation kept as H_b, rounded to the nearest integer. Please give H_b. 6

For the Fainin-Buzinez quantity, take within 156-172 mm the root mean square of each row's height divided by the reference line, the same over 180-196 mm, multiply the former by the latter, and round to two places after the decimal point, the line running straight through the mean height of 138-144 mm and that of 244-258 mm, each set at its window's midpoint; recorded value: 0.43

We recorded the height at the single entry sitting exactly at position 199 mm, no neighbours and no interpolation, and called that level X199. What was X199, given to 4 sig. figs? 45.74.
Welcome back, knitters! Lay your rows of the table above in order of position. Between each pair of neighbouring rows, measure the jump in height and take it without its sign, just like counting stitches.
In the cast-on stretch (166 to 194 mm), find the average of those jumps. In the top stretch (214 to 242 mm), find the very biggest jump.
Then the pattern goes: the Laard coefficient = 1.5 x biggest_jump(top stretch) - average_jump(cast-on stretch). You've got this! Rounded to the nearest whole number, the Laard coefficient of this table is 25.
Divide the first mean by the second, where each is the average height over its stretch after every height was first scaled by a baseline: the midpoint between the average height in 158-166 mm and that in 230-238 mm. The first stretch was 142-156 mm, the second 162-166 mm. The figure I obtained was 1.1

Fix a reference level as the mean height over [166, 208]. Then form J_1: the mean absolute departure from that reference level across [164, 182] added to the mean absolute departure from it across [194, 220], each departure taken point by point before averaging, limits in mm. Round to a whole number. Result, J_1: 34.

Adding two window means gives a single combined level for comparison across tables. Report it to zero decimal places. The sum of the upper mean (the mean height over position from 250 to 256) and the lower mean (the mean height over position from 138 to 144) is 206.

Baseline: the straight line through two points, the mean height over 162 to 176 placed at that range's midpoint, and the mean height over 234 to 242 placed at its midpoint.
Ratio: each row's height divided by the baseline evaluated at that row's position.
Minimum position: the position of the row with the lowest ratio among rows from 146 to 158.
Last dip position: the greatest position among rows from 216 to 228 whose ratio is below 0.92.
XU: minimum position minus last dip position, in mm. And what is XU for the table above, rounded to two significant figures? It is -72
